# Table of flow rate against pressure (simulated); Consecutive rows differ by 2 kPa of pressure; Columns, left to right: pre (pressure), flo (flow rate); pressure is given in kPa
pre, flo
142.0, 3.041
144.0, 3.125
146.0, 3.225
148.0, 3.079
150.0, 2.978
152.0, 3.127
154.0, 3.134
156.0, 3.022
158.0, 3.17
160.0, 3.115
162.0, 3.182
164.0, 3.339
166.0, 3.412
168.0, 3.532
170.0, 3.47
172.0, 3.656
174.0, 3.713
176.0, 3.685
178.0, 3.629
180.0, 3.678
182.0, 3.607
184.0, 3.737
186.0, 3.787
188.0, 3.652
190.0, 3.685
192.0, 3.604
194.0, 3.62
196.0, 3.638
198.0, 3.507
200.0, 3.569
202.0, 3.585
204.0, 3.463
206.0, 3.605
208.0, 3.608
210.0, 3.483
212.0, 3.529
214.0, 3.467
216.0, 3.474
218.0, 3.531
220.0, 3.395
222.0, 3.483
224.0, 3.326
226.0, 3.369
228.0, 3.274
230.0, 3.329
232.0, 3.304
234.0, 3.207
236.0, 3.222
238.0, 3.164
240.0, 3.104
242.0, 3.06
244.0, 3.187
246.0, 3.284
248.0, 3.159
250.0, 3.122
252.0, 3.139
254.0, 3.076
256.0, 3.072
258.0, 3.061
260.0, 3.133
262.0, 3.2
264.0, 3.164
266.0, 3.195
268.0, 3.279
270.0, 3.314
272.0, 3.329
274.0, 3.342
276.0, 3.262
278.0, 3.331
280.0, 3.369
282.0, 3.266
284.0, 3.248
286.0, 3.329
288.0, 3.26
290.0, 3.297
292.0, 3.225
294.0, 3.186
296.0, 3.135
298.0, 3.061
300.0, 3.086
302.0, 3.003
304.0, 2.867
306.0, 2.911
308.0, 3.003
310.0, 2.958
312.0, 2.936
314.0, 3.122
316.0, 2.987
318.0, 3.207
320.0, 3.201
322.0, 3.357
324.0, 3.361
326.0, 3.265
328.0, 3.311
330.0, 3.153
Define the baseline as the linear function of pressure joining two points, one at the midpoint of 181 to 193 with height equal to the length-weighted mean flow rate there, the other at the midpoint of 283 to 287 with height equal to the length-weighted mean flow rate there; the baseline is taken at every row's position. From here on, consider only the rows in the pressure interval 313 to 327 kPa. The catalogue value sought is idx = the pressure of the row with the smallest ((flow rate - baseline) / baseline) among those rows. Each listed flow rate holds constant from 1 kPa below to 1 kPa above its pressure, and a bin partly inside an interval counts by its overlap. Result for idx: 316.0 kPa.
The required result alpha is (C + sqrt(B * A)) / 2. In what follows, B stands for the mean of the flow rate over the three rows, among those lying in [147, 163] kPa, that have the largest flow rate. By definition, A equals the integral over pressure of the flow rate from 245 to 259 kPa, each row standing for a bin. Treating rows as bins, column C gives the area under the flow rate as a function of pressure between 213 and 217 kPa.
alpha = 13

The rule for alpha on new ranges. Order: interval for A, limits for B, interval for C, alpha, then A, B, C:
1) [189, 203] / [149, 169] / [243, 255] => 26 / 50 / 3.43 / 38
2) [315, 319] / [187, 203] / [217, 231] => 27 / 12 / 3.66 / 47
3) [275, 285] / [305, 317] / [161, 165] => 12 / 33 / 3.04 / 13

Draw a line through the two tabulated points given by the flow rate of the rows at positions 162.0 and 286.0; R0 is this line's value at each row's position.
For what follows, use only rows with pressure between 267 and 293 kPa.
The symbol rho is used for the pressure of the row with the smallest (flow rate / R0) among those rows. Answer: 292.0 kPa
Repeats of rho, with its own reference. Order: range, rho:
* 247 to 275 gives 258.0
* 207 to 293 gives 258.0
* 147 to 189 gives 150.0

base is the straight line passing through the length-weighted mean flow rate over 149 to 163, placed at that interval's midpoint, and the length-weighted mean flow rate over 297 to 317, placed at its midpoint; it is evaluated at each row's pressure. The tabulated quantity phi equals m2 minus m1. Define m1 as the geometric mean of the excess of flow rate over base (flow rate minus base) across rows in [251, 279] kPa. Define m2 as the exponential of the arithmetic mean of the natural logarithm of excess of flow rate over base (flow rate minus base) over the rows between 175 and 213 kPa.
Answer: 0.4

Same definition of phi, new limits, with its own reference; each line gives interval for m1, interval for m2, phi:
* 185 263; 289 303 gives -0.1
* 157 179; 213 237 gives 0.1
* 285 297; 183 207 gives 0.3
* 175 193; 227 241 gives -0.4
